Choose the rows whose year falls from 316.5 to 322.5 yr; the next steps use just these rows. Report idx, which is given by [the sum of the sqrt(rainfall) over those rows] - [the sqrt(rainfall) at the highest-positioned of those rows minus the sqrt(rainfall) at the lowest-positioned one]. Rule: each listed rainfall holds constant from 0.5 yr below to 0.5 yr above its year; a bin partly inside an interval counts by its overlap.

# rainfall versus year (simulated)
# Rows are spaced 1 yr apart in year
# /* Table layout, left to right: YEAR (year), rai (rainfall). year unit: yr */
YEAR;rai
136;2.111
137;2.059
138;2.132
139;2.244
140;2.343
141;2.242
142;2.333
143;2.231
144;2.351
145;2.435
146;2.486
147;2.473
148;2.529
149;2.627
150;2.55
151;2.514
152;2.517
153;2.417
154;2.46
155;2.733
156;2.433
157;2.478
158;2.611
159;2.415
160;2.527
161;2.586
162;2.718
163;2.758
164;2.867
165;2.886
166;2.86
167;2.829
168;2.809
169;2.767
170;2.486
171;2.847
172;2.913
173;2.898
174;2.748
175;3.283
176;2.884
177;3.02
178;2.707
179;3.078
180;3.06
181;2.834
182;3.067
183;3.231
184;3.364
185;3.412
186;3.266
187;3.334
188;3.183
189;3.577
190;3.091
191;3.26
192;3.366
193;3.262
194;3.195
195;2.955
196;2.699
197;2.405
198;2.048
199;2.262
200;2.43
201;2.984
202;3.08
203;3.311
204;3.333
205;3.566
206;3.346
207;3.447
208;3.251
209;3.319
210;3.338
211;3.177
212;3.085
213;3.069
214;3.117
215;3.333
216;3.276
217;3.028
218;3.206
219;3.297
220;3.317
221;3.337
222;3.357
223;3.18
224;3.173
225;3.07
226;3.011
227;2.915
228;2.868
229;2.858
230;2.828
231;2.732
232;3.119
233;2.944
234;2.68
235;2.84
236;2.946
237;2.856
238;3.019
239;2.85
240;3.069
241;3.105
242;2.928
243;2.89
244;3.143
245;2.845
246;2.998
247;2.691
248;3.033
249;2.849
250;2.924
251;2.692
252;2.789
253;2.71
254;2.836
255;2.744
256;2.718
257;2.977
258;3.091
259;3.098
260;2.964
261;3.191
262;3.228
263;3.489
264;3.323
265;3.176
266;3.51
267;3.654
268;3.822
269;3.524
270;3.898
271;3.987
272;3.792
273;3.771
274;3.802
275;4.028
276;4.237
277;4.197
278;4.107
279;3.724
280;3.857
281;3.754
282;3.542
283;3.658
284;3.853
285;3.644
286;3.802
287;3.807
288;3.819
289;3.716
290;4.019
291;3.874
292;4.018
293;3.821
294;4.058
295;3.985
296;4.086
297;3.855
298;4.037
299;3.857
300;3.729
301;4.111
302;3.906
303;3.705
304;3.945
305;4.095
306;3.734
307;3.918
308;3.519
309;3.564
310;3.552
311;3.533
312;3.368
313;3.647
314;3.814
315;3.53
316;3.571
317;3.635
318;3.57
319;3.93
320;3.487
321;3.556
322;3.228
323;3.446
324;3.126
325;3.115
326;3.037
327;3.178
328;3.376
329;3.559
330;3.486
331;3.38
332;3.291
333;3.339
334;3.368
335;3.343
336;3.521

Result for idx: 11.4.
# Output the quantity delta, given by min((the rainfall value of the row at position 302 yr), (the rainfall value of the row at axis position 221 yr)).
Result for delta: 3.34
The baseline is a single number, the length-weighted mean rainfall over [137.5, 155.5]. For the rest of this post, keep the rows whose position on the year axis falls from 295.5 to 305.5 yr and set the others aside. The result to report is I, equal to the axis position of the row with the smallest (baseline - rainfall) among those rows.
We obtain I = 301 yr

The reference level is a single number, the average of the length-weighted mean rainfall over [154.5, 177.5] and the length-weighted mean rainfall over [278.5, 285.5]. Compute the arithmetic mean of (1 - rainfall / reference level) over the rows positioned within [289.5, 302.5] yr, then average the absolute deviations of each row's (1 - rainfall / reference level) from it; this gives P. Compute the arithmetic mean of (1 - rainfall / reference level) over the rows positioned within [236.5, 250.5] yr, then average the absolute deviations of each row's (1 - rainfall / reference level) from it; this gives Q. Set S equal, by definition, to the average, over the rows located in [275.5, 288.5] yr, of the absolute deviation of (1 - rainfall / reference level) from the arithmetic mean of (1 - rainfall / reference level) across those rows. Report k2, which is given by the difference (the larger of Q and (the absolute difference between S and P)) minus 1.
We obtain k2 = -0.969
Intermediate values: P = 0.031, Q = 0.0313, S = 0.048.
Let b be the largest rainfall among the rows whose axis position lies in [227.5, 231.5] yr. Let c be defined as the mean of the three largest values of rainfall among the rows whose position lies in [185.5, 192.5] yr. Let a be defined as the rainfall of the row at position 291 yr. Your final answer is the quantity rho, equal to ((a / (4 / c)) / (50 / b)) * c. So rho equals 0.65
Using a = 3.874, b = 2.868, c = 3.4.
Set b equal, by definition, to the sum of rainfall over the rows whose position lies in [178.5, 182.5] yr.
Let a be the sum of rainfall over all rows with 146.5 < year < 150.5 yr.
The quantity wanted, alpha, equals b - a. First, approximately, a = 10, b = 12.0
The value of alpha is 1.9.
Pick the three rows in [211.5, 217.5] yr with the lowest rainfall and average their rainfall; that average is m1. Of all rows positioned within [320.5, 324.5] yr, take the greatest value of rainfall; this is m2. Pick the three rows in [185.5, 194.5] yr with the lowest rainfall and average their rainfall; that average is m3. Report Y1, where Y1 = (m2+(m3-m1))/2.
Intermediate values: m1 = 3.1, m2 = 3.556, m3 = 3.2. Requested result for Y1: 1.8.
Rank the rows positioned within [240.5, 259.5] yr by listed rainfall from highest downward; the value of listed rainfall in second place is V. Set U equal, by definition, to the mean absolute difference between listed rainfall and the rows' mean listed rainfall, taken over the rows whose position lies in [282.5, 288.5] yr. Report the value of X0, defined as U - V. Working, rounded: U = 0.08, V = 3.105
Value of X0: -3.0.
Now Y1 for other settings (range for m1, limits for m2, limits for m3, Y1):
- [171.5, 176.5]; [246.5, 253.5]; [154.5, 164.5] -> 1.3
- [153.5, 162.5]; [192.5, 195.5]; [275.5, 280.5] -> 2.4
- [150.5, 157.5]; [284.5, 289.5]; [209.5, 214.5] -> 2.2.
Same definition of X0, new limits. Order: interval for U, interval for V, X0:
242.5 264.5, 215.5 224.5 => -3.2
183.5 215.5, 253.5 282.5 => -3.9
